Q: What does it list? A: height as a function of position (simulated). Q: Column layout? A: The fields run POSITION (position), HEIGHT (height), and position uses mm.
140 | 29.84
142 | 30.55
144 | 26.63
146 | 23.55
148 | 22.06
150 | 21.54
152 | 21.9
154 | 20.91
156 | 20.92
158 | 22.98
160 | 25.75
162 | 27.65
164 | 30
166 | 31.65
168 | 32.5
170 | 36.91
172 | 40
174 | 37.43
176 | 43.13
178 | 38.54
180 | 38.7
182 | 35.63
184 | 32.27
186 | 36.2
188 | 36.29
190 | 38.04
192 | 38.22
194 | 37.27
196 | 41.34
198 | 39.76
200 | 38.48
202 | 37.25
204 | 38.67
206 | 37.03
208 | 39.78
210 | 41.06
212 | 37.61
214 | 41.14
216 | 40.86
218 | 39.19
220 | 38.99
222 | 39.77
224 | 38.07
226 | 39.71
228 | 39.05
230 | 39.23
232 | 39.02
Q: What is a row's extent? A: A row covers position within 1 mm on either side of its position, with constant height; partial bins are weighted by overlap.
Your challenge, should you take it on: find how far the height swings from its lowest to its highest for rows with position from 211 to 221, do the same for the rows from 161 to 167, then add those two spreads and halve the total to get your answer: 3.8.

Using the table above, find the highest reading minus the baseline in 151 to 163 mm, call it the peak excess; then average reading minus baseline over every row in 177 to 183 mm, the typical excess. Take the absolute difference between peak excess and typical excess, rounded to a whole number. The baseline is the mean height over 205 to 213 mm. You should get 10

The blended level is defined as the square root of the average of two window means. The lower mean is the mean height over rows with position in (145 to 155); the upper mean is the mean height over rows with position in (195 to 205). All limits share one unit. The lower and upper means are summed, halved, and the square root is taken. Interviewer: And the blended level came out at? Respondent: 5.53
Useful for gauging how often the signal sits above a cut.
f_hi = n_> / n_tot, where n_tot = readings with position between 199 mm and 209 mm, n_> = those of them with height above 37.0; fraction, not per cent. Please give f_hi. 1.0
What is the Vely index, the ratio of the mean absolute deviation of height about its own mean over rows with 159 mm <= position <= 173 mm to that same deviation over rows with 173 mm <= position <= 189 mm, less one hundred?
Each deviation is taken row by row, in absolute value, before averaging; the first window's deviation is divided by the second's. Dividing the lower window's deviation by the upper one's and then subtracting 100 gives -98.3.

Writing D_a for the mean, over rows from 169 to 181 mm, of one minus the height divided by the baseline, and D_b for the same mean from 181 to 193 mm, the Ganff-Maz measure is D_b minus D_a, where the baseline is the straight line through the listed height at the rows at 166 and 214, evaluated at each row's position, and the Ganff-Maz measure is 0.16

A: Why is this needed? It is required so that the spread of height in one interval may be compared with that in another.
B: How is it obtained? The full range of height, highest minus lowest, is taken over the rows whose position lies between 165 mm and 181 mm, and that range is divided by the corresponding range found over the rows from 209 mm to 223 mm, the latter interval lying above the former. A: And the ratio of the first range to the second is 3.3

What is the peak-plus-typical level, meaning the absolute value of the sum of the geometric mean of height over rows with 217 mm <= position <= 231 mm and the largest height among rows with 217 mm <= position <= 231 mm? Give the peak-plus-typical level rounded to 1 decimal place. 78.9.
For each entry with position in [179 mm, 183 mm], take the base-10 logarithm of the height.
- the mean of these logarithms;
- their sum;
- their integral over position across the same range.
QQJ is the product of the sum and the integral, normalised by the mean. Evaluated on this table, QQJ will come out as 12.6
